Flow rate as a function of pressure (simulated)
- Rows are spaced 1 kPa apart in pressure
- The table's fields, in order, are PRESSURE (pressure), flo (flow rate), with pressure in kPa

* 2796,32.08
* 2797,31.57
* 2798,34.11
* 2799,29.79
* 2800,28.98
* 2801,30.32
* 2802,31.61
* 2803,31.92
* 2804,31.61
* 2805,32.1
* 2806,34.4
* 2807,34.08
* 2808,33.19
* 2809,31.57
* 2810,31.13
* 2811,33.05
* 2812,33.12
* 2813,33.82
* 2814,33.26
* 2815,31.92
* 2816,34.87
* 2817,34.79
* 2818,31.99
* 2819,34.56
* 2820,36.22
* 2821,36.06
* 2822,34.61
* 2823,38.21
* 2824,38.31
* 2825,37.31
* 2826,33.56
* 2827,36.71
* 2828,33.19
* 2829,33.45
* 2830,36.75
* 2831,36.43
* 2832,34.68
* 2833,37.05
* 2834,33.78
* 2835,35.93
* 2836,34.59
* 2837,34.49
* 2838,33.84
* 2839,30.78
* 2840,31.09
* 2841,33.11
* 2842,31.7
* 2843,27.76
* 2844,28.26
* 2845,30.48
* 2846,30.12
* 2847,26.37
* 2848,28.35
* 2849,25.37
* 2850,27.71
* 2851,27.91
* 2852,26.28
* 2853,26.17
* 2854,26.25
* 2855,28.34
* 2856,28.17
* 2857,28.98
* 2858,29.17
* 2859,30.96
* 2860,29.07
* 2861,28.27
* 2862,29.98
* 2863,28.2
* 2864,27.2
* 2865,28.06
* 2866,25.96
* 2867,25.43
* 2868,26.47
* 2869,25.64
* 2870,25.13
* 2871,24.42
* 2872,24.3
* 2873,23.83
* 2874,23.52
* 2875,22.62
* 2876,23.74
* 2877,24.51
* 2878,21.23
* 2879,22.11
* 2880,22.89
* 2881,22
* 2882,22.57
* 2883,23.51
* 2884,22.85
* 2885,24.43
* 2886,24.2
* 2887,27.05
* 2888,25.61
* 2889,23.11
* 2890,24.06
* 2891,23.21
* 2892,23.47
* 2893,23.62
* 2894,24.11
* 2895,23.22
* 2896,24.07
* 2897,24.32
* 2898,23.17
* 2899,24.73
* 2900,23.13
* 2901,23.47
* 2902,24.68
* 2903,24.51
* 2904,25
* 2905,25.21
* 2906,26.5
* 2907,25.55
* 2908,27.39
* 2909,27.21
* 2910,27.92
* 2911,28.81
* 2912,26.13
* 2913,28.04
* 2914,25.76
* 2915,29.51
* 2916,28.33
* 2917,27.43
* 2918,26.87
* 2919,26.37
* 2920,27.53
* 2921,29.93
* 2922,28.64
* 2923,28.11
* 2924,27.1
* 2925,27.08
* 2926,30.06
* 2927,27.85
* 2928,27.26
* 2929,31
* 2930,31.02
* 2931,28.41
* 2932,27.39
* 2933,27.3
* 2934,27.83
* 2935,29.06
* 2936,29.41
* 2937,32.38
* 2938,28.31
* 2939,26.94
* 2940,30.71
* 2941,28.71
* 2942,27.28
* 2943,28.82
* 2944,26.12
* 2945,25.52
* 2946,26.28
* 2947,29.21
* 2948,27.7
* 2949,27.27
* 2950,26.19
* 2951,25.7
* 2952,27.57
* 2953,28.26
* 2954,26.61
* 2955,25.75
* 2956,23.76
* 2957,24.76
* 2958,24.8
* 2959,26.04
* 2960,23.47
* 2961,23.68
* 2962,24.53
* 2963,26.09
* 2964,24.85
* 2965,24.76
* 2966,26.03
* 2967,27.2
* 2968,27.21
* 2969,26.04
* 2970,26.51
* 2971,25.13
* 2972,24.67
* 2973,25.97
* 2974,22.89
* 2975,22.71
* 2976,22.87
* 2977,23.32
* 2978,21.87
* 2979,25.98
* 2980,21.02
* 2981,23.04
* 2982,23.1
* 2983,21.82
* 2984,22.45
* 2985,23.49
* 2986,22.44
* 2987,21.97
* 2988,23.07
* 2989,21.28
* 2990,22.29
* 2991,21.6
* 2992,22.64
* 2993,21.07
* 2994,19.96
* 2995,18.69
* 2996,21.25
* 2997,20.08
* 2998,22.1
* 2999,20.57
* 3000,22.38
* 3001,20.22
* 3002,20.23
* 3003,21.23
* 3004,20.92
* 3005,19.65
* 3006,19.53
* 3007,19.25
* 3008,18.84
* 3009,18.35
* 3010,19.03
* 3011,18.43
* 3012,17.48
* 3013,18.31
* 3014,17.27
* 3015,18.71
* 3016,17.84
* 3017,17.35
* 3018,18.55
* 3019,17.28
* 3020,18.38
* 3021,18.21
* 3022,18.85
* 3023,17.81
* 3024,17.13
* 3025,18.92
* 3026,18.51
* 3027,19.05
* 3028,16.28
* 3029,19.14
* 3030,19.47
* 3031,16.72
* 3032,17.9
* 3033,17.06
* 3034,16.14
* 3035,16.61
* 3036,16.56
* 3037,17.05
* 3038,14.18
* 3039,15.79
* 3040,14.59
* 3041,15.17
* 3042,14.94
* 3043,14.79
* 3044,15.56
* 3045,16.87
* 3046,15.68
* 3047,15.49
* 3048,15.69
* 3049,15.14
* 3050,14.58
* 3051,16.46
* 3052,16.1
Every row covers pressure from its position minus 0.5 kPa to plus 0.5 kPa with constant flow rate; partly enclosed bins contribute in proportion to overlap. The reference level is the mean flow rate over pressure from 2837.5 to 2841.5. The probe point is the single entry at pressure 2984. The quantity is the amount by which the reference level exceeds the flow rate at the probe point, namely 9.8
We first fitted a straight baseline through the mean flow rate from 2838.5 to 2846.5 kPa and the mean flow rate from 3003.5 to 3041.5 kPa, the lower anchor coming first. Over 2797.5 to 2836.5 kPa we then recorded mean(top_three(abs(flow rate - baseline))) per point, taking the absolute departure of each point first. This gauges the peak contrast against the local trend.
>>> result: 6.3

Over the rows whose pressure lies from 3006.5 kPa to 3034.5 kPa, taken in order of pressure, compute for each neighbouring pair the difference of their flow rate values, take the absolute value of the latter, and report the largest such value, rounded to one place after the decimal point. 2.9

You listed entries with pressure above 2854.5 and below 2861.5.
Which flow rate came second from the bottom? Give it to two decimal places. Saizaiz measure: 28.27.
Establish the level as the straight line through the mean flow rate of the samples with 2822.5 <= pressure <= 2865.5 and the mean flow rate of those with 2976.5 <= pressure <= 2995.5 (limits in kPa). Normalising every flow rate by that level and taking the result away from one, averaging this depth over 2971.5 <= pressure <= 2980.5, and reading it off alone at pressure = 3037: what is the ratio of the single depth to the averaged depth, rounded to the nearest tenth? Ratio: -3.3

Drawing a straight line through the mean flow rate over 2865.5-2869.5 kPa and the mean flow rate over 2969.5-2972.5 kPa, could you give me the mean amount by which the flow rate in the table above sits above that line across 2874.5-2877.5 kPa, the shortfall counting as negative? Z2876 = -2.2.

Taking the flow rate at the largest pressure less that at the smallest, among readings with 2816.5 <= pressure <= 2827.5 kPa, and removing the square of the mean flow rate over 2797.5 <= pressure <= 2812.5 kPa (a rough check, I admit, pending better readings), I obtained -1026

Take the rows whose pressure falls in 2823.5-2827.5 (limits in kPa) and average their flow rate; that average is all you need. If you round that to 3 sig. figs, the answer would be 36.5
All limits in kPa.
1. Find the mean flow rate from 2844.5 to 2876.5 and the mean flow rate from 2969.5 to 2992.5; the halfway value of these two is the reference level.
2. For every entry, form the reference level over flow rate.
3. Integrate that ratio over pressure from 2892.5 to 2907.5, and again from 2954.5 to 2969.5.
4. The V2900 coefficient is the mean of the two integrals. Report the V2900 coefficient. 15.2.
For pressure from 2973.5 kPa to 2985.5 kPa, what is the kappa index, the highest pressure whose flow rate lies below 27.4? 2985 kPa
